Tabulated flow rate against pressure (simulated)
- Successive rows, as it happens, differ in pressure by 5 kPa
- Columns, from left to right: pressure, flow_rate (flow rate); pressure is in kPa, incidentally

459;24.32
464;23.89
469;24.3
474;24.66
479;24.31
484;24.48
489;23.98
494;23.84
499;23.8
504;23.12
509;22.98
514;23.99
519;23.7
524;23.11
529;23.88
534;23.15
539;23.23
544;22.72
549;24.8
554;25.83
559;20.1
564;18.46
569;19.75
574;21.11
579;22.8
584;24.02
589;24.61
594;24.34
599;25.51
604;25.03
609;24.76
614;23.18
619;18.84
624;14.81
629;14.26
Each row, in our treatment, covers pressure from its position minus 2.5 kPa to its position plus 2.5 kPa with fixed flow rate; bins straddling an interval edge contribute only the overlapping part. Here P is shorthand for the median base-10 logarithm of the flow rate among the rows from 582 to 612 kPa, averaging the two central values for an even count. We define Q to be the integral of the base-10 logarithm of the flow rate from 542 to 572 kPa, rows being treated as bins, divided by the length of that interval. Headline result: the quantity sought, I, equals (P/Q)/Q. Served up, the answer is 0.78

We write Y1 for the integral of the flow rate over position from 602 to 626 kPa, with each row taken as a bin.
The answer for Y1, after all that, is 513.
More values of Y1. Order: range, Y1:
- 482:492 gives 242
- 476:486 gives 244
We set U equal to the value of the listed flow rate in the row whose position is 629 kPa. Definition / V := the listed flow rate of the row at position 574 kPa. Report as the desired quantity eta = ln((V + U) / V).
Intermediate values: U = 14.26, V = 21.11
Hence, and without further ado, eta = 0.516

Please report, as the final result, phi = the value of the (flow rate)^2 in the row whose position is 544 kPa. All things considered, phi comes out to 516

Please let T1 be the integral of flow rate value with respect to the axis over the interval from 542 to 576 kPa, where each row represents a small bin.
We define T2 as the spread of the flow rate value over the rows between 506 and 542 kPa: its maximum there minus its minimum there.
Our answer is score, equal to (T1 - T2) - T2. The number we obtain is 740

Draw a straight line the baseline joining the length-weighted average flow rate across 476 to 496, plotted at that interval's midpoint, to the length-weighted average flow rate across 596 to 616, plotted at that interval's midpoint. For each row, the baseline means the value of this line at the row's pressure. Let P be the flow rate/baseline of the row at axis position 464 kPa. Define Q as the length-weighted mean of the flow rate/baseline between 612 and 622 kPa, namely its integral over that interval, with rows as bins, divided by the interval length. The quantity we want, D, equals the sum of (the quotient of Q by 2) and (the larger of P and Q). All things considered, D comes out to 1.41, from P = 0.99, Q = 0.83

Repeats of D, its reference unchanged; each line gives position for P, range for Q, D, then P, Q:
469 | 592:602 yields 1.52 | 1.01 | 1.01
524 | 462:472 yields 1.50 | 0.95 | 1.00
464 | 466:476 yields 1.52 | 0.99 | 1.01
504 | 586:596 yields 1.49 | 0.95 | 0.99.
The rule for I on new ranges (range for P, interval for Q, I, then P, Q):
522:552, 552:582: 0.78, 1.365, 1.33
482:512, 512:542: 0.73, 1.377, 1.37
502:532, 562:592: 0.76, 1.369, 1.34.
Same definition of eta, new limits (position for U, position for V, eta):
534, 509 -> 0.697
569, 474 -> 0.588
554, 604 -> 0.709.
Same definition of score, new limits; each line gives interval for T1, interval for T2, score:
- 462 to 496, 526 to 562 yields 812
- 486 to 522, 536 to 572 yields 836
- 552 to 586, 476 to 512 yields 732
